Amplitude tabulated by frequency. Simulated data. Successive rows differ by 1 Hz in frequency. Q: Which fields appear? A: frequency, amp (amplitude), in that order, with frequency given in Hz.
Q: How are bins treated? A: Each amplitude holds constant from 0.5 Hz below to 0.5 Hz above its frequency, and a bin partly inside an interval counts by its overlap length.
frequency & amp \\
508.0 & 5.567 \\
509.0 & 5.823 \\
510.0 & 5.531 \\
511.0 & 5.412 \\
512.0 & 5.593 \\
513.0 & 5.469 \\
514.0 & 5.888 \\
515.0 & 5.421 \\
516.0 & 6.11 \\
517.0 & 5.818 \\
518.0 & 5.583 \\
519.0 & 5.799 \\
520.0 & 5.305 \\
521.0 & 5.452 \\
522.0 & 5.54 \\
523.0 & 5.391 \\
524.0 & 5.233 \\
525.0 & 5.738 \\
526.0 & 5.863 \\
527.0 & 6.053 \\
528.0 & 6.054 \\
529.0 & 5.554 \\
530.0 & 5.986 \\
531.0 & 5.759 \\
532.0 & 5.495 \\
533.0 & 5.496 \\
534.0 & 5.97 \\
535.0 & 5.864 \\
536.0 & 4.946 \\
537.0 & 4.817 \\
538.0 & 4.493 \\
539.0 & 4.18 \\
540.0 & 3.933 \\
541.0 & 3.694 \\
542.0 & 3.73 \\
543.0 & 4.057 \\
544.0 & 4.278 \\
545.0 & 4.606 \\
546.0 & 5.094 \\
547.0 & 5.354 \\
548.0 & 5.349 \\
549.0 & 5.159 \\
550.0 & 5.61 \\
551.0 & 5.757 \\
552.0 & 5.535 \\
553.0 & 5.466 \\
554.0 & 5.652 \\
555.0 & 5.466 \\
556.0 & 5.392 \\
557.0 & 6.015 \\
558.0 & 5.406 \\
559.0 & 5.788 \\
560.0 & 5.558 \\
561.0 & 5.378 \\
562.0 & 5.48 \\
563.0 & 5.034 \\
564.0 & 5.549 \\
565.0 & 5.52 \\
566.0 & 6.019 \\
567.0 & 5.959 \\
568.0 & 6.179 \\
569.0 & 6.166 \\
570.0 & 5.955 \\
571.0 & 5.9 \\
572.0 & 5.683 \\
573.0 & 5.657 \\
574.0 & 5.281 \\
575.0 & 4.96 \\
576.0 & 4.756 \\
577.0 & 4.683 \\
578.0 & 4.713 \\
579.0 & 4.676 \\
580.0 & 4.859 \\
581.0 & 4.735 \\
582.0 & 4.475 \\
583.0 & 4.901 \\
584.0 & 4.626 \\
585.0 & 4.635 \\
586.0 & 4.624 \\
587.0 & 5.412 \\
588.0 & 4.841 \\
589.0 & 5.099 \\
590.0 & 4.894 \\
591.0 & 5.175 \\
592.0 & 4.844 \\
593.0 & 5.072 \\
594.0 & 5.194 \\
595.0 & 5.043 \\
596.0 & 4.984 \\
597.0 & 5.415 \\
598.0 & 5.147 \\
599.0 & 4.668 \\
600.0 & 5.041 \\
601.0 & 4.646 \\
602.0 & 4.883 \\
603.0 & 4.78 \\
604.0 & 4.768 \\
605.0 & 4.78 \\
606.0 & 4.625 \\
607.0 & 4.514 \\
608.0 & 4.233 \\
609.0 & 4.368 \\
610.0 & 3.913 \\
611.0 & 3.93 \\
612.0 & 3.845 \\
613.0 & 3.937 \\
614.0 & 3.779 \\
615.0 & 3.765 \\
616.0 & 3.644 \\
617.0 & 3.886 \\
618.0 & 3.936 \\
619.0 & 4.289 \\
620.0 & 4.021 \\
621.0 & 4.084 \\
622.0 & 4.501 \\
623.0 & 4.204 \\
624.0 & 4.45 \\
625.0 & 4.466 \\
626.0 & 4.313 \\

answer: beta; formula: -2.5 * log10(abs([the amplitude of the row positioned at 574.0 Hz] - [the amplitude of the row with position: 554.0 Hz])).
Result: 1.1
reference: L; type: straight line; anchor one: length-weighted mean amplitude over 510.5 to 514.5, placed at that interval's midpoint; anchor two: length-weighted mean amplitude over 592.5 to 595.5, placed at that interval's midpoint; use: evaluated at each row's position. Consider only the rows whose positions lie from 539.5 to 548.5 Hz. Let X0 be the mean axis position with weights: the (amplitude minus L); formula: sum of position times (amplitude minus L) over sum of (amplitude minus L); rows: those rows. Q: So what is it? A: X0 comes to 542.3 Hz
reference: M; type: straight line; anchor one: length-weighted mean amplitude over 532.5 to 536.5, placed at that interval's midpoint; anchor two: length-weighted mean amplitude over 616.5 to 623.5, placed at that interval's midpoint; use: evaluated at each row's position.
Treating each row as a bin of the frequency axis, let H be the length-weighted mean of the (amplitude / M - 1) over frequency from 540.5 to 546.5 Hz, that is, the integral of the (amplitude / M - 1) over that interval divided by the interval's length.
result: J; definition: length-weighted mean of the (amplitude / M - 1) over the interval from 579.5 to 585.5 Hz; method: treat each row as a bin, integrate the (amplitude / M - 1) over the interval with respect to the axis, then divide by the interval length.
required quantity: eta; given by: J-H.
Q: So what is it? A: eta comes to 0.20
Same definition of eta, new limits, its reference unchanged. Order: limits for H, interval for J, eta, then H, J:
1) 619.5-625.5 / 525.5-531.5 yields -0.01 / 0.05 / 0.04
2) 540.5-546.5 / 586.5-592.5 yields 0.30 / -0.22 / 0.09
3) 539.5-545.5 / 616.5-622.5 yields 0.25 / -0.25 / 0.00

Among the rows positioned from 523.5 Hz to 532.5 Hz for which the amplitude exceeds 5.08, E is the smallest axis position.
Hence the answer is 524.0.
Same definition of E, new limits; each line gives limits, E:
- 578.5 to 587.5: 587.0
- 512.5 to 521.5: 513.0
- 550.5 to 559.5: 551.0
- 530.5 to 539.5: 531.0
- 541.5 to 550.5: 546.0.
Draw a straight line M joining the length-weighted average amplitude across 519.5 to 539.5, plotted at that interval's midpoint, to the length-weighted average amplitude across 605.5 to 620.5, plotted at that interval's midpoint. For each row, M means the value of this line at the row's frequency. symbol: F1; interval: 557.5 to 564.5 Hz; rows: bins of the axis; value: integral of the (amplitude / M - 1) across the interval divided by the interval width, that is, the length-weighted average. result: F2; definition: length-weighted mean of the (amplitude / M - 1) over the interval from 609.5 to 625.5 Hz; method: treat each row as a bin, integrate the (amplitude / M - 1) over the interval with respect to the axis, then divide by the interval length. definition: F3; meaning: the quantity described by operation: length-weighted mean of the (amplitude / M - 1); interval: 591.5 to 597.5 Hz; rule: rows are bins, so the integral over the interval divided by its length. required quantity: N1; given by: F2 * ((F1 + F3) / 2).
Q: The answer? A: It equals 0.003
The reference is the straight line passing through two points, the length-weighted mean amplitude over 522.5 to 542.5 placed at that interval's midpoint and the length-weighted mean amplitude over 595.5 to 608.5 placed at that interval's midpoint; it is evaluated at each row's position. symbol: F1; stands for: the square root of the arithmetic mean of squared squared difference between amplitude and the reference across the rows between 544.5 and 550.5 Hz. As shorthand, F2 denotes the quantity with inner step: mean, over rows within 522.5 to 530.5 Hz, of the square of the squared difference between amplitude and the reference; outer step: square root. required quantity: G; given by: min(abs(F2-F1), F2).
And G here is 0.26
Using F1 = 0.16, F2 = 0.42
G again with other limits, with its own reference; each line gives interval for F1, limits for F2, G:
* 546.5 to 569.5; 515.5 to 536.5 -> 0.21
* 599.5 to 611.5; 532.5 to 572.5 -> 0.47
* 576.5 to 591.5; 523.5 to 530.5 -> 0.35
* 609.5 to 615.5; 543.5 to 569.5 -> 0.24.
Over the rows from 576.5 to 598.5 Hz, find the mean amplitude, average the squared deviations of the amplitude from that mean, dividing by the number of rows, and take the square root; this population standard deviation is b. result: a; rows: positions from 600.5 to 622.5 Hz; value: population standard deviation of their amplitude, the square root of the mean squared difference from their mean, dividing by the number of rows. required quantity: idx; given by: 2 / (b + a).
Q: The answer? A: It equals 3.1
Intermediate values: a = 0.39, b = 0.25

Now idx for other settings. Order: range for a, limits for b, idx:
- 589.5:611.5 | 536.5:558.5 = 1.9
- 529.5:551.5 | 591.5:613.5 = 1.7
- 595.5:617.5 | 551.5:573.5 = 2.5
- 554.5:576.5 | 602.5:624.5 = 2.8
